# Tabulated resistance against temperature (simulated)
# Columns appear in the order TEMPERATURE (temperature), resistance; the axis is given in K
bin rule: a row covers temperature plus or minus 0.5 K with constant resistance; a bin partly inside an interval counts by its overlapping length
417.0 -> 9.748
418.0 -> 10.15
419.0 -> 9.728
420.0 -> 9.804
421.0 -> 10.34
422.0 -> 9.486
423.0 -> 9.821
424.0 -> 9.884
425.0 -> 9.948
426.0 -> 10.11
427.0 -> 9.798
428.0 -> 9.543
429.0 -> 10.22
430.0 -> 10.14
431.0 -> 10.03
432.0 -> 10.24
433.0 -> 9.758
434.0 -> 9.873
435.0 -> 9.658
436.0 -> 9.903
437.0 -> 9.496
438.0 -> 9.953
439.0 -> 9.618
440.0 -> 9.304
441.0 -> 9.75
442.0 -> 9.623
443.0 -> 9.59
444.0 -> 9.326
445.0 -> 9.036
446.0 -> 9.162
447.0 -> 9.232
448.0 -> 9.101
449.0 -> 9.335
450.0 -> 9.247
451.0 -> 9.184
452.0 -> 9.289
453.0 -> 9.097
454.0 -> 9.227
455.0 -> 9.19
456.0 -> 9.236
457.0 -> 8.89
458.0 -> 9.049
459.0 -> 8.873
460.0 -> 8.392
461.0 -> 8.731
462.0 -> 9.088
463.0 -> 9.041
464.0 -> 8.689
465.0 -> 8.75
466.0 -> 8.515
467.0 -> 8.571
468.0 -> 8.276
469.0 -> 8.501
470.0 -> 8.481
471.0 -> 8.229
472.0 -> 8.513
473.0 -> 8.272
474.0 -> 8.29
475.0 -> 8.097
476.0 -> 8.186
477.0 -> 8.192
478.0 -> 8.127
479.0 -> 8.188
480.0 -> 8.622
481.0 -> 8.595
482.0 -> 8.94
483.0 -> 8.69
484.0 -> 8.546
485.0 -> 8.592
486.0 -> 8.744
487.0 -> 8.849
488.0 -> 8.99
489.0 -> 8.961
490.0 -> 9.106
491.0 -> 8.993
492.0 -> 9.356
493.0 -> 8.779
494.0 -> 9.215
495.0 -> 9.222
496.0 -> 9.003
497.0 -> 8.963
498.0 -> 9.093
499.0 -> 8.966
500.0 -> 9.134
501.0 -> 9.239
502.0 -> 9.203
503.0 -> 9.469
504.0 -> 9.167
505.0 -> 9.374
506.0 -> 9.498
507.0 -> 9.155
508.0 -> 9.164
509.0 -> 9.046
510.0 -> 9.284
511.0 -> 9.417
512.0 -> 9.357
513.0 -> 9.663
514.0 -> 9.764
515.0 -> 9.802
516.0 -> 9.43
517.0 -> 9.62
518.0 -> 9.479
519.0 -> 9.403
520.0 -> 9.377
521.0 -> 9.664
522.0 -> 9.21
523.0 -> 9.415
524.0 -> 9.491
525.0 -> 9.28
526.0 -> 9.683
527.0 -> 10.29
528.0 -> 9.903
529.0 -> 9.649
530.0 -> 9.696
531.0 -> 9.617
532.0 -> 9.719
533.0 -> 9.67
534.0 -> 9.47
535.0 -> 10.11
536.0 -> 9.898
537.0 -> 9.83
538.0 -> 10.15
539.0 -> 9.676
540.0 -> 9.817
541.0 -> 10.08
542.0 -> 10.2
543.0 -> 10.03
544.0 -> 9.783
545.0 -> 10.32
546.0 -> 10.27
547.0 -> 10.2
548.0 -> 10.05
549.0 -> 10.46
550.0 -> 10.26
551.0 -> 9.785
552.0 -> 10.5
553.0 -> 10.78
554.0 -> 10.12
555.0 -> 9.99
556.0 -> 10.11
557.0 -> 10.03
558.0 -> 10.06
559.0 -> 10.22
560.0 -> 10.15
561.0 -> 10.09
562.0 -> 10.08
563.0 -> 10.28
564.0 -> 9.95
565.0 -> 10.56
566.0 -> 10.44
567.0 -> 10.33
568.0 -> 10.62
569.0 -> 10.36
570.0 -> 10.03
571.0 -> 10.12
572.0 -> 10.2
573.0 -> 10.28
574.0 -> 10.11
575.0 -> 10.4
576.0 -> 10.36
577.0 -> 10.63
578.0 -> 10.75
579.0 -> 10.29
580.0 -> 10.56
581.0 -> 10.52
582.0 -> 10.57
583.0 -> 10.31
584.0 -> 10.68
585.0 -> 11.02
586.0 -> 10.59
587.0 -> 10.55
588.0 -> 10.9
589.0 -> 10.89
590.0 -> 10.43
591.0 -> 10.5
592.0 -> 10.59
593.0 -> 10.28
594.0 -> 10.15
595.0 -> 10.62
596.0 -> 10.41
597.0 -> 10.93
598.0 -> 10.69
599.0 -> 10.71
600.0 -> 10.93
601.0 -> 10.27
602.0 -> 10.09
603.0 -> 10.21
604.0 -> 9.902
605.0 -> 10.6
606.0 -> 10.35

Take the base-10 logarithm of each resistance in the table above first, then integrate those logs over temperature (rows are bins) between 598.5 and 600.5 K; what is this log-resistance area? 2.07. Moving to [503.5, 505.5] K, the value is 1.93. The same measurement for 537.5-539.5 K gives 1.99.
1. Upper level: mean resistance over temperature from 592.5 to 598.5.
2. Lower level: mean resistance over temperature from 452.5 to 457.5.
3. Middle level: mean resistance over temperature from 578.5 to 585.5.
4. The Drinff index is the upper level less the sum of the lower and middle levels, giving -9.2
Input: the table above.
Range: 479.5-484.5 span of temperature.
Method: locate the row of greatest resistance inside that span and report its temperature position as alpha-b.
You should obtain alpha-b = 482.0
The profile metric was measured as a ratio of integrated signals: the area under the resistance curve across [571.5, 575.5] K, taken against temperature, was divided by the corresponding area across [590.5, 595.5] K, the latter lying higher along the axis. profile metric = 0.79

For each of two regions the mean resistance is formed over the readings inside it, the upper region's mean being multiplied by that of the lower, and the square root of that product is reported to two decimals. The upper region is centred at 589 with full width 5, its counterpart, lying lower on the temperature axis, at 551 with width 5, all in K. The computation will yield 10.50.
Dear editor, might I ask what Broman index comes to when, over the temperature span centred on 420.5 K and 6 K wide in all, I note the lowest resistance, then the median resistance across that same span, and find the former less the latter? -0.33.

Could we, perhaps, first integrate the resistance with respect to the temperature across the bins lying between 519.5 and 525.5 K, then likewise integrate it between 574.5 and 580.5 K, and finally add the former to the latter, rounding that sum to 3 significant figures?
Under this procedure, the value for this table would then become 119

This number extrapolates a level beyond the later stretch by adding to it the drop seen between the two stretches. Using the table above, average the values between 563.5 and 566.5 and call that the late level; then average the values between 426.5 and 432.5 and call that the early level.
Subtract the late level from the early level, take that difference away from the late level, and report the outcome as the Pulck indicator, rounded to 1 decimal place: 10.6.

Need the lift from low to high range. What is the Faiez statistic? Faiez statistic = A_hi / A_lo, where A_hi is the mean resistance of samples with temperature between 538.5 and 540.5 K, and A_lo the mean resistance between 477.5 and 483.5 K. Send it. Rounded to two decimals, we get 1.14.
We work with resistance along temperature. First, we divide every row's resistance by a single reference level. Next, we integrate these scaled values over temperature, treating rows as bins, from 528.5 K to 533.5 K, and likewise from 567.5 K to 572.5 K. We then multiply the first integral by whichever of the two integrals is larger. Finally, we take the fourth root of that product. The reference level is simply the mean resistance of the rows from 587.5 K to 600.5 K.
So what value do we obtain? 2.17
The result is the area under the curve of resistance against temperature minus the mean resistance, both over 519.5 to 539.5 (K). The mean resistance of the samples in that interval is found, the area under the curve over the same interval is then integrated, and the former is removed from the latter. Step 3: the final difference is 184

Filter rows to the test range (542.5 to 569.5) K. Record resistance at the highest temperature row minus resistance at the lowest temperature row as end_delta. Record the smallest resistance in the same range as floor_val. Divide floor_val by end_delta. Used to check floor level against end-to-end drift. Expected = 30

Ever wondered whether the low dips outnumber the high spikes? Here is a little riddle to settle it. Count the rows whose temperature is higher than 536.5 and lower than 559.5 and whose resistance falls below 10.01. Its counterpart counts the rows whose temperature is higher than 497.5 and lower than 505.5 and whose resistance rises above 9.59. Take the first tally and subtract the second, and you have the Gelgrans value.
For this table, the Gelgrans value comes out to 6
